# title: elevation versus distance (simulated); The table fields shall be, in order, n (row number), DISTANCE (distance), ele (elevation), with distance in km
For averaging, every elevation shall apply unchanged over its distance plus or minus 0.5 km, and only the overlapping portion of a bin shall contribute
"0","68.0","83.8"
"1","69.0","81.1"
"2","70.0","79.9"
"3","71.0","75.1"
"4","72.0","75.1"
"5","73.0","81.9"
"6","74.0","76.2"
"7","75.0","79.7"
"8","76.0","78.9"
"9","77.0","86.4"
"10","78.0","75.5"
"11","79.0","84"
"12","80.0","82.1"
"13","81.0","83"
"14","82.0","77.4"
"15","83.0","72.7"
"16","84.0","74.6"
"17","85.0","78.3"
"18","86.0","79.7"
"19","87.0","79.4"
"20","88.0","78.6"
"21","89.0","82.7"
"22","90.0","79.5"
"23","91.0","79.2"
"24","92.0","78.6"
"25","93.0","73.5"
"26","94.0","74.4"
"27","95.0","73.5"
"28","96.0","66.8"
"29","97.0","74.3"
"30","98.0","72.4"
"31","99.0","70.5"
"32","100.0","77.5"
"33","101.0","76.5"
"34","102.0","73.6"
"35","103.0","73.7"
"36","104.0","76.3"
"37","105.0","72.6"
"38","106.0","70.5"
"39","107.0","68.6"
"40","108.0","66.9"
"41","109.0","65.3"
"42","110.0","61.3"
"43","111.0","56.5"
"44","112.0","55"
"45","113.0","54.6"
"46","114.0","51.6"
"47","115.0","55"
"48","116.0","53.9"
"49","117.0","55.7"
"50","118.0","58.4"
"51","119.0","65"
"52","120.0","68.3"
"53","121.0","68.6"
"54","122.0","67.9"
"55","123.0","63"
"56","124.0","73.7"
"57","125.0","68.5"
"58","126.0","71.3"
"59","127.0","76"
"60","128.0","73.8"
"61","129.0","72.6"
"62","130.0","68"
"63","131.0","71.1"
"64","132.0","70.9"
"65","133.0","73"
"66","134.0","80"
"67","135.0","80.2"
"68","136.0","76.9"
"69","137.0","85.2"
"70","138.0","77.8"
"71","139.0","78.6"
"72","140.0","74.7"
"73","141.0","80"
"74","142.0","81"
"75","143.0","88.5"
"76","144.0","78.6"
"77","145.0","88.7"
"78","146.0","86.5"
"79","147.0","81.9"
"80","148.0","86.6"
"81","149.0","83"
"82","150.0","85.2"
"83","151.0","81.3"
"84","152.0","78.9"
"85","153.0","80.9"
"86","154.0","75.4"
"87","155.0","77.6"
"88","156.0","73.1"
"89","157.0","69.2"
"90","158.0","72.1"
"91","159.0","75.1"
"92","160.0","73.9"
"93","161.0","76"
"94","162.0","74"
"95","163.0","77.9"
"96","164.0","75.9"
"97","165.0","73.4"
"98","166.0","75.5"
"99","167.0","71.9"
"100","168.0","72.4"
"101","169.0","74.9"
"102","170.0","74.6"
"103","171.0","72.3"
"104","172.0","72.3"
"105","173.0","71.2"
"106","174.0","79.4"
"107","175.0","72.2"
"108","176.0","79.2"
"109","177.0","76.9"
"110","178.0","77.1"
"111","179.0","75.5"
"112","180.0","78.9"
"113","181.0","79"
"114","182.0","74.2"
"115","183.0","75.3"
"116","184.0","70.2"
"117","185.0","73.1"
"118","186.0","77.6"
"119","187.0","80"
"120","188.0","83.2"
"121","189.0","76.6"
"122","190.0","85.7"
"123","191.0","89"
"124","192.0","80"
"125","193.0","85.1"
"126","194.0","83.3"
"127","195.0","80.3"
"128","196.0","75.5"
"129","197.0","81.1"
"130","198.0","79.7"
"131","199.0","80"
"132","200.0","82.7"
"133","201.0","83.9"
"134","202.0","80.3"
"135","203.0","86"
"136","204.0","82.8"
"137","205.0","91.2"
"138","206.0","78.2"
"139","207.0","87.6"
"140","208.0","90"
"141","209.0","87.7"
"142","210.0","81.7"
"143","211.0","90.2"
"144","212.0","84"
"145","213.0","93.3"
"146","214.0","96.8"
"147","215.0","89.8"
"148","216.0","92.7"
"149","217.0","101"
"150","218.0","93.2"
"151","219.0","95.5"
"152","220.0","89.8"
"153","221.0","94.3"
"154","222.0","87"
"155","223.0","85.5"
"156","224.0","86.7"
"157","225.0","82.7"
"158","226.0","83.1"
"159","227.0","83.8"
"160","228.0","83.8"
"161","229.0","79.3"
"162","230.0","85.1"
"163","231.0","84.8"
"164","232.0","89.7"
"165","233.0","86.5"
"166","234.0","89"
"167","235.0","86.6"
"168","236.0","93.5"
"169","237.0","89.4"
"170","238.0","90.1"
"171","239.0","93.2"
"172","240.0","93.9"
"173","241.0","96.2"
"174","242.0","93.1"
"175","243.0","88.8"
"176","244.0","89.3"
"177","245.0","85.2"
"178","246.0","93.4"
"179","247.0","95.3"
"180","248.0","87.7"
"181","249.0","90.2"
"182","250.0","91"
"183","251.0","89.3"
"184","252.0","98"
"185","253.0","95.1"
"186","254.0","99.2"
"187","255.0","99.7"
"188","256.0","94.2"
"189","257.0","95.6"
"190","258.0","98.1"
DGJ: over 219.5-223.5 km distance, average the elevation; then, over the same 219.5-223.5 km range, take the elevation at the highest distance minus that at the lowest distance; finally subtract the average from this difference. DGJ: -93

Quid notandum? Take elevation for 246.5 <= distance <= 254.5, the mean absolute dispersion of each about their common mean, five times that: 18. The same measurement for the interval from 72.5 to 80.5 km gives 15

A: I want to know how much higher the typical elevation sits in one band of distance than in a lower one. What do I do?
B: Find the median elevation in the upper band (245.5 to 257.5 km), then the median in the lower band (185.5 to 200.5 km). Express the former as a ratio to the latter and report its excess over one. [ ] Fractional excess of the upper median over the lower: 0.18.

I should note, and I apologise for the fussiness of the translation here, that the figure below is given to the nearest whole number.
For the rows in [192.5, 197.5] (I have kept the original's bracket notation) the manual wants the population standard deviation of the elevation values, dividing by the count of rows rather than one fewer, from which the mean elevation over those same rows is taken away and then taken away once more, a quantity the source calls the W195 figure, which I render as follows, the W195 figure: -159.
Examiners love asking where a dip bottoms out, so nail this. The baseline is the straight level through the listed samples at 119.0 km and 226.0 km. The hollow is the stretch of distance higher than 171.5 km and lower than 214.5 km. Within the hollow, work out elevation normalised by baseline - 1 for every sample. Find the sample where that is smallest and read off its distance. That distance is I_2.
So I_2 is 184.0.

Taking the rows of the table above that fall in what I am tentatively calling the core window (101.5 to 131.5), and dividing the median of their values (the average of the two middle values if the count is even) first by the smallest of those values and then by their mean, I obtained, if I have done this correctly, 0.0200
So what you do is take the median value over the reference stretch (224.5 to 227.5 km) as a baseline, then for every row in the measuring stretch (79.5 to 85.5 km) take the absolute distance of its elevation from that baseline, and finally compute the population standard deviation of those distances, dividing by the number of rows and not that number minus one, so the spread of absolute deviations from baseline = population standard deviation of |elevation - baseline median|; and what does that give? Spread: 3.7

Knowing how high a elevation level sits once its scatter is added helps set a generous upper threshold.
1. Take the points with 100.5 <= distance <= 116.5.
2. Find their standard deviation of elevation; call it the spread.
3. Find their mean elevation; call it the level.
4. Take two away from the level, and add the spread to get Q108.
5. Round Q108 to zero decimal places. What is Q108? 71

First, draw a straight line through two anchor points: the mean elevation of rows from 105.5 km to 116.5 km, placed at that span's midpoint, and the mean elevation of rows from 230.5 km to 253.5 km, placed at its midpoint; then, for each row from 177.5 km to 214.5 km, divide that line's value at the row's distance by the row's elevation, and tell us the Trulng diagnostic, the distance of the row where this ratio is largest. 184.0 km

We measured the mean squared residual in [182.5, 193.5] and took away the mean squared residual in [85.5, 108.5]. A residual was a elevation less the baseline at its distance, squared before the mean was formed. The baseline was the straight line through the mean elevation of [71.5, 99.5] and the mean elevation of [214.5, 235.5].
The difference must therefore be 26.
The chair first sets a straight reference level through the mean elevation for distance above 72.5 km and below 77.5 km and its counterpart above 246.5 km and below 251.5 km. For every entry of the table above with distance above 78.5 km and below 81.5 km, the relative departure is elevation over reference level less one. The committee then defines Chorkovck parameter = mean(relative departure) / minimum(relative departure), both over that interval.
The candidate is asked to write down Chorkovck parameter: 1.78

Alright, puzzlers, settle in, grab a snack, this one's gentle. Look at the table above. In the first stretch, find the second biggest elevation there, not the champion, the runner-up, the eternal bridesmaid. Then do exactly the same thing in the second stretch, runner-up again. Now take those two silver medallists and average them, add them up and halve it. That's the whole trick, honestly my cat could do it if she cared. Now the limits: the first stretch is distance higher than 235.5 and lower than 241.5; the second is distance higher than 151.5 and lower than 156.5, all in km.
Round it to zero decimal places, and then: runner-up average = 86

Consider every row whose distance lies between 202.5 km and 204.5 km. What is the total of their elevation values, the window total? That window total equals 169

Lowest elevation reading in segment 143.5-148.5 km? 78.6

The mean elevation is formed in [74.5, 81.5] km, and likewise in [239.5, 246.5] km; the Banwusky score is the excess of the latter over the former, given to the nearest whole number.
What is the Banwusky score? 10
